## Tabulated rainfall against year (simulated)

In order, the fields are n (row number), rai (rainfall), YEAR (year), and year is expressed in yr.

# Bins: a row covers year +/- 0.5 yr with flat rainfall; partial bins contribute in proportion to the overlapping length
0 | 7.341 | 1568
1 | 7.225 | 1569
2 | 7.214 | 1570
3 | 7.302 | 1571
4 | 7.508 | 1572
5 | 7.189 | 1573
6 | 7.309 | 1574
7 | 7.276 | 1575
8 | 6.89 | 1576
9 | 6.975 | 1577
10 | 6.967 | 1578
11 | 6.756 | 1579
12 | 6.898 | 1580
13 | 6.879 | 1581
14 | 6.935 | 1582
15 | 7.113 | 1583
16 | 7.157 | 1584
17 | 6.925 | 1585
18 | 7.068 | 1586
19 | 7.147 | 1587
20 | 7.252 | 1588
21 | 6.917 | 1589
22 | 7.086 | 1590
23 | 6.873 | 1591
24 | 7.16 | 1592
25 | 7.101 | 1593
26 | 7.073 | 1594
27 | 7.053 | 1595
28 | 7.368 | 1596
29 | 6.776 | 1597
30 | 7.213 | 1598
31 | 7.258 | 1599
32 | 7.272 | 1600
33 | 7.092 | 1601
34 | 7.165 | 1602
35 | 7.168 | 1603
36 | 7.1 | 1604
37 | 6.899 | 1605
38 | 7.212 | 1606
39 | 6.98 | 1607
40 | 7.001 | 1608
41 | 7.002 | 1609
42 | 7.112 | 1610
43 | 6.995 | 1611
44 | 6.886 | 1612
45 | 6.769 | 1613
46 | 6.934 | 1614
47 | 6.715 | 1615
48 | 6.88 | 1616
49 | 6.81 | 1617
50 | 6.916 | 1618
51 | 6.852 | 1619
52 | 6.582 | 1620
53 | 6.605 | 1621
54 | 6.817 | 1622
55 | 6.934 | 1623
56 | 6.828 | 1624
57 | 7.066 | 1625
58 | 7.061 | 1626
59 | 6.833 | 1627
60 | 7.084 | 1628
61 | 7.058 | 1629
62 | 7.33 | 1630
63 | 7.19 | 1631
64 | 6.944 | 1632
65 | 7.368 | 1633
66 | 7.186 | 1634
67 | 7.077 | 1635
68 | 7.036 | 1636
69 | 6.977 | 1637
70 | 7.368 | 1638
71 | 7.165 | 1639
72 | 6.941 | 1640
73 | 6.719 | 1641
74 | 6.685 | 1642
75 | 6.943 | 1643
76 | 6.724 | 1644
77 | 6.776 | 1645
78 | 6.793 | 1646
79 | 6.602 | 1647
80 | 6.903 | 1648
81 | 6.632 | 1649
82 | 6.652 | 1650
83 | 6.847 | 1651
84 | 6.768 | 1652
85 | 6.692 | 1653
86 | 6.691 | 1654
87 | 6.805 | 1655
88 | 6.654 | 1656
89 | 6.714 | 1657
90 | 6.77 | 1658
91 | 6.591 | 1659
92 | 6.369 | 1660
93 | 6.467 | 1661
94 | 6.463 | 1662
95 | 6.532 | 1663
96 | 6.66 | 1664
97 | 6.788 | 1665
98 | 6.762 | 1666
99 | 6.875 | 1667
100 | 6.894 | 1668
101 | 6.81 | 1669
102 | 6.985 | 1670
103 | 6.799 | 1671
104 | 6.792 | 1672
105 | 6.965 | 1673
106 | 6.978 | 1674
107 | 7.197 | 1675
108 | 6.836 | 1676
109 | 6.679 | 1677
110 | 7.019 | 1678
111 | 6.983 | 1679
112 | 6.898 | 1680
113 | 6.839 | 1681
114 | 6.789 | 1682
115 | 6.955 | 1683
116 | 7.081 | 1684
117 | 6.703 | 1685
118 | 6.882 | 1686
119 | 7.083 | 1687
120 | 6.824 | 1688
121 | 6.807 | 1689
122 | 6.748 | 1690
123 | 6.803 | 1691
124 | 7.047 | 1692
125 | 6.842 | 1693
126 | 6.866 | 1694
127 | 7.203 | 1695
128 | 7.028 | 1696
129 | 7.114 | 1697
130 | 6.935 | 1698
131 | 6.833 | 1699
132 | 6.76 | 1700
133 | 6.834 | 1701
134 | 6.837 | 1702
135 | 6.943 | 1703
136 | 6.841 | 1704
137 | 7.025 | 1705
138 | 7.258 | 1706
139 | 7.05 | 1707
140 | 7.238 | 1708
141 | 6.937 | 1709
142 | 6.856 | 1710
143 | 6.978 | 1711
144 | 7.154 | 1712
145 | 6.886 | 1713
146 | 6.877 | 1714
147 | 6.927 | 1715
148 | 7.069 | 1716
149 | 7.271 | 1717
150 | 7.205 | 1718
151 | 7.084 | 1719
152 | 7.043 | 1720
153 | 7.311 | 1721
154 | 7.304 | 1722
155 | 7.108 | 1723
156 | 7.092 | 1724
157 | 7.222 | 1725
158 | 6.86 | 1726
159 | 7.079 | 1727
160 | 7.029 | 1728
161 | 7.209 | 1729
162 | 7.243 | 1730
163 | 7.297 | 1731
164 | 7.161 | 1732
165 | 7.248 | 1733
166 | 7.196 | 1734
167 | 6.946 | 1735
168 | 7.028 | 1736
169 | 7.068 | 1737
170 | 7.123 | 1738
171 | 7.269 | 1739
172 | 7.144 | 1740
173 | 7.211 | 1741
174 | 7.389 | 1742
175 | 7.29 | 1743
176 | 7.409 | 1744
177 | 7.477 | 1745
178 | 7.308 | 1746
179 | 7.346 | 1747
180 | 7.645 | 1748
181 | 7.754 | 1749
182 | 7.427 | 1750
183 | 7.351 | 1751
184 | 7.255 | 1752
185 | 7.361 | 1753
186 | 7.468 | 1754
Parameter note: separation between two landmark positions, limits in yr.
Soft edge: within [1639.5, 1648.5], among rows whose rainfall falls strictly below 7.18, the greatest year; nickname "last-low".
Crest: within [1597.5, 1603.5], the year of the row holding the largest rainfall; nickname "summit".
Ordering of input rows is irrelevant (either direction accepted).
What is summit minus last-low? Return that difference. -48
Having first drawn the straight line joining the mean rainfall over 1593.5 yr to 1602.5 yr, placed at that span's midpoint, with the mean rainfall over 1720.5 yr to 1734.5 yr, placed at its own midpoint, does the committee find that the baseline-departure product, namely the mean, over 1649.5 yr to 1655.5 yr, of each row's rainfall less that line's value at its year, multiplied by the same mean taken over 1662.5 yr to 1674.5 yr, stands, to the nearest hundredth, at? 0.14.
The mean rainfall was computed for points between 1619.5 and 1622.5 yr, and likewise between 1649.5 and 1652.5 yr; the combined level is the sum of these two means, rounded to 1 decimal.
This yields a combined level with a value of 13.4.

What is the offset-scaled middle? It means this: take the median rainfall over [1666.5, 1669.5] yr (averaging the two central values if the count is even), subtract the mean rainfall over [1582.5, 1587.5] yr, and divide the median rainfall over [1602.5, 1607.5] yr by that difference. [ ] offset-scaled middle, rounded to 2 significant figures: -34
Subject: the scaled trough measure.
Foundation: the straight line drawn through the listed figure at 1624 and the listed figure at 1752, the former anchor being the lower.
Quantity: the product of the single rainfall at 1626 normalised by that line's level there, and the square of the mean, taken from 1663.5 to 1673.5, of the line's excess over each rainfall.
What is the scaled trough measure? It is 0.021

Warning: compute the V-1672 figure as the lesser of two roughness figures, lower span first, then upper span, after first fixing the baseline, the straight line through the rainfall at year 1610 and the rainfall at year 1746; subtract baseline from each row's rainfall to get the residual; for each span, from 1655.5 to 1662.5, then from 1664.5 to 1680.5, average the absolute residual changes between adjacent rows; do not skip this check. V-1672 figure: 0.103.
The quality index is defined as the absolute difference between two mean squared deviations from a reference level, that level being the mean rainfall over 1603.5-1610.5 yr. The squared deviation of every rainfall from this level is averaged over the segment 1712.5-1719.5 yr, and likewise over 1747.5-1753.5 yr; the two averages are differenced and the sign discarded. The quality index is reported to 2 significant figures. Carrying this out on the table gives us 0.19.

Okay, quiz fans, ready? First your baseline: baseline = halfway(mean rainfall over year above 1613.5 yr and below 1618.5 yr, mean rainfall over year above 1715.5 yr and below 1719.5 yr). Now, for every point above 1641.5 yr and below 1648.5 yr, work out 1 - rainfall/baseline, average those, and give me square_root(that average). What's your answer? 0.181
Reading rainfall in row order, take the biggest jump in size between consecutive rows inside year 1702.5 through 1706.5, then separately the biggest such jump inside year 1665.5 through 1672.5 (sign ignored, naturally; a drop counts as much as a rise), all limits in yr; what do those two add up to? 0.42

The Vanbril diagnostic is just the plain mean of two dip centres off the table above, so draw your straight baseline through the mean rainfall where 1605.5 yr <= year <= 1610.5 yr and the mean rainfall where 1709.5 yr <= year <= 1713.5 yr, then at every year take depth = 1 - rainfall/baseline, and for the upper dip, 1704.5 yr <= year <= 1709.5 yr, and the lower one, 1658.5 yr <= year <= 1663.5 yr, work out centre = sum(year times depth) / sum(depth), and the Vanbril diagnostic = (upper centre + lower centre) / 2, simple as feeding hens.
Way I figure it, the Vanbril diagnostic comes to 1683.9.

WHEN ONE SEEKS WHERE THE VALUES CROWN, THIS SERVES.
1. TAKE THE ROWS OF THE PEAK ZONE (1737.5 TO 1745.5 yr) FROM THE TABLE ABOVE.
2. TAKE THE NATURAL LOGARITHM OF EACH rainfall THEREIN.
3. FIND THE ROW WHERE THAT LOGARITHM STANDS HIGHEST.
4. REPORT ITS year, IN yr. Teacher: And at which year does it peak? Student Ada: 1745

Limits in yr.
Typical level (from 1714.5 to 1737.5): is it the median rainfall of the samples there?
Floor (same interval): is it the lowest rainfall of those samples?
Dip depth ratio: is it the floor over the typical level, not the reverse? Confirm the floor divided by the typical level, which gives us 0.965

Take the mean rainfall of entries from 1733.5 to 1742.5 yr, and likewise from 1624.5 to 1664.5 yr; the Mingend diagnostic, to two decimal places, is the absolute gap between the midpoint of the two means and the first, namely 0.15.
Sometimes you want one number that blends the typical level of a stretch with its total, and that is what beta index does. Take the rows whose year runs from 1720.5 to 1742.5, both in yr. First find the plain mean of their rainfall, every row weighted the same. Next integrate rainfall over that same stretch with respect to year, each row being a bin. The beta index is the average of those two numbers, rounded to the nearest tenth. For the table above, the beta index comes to 82.3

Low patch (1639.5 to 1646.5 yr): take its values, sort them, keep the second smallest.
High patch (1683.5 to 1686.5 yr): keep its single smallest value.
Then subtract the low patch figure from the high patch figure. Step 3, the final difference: -0.02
